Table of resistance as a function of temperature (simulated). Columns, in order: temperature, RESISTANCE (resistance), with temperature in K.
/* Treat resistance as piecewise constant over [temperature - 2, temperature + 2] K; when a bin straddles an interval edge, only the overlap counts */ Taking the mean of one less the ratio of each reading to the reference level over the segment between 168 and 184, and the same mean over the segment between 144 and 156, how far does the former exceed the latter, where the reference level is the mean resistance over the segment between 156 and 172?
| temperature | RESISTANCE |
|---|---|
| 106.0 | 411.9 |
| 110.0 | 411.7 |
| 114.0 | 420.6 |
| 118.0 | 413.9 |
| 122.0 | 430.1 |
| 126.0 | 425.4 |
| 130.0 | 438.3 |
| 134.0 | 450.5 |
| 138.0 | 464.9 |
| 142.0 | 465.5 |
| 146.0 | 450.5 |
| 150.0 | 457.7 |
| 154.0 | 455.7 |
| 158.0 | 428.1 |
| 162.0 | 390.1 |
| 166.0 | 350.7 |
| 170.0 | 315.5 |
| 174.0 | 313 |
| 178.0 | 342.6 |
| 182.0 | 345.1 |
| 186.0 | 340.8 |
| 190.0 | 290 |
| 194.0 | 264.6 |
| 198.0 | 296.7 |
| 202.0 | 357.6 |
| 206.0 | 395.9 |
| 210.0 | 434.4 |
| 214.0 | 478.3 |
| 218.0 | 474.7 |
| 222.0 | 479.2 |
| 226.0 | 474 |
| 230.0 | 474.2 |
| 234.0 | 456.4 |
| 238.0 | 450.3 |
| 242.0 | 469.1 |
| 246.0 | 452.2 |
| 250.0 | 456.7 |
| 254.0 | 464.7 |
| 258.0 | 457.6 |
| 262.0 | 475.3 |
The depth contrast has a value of 0.34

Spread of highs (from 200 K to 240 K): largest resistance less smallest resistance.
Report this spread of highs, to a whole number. 122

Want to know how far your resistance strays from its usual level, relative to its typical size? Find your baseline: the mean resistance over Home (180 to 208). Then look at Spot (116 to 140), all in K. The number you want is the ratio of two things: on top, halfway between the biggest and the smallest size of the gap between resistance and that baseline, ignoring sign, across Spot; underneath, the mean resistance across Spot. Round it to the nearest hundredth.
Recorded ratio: 0.26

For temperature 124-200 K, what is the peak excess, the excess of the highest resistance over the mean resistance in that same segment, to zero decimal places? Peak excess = 82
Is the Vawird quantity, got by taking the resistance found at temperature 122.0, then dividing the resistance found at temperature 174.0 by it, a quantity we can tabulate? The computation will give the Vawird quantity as 0.73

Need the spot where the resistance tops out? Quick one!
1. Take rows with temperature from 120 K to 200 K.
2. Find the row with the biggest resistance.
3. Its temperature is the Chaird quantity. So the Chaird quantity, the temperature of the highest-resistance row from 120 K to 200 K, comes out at 142.0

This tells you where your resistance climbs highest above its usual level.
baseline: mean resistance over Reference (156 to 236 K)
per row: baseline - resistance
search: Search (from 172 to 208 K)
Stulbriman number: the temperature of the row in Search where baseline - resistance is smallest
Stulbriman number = 206.0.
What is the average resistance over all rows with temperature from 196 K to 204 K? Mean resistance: 327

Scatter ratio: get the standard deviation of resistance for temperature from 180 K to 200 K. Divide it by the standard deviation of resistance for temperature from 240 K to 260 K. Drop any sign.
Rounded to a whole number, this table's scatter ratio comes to 5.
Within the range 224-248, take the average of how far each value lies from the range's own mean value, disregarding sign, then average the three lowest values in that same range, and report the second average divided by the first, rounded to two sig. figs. 47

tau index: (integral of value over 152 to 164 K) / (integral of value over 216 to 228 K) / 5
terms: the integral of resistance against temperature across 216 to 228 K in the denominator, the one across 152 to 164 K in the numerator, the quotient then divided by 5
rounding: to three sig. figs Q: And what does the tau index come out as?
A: 0.178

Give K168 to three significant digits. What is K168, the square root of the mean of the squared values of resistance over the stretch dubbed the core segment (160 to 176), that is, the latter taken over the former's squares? 344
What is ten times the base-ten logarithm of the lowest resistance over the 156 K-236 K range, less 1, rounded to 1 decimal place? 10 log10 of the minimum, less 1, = 23.2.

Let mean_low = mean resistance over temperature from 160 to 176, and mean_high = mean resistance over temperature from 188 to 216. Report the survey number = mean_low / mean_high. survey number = 0.95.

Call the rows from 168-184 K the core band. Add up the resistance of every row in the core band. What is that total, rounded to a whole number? 1316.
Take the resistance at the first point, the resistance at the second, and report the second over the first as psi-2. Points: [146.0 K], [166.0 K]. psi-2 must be 0.78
